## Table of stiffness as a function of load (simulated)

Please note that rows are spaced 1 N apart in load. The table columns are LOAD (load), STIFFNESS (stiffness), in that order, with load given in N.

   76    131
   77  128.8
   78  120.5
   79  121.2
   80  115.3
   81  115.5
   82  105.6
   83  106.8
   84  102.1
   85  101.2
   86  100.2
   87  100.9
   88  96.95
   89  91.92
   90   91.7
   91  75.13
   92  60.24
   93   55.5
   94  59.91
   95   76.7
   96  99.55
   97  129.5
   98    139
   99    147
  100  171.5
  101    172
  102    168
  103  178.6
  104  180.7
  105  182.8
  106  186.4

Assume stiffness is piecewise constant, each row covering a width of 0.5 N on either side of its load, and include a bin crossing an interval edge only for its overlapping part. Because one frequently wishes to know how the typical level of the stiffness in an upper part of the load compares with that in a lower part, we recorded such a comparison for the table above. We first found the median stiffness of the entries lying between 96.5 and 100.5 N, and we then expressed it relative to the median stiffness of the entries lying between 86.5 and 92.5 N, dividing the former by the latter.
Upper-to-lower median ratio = 1.56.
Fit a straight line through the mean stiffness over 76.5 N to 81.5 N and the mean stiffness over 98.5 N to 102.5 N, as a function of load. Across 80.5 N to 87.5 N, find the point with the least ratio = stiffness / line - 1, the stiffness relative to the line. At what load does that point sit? 87 N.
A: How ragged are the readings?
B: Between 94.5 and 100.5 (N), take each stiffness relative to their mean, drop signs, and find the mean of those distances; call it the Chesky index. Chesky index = 26.1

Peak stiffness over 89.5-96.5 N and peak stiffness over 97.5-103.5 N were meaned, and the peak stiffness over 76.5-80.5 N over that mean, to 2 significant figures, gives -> 0.93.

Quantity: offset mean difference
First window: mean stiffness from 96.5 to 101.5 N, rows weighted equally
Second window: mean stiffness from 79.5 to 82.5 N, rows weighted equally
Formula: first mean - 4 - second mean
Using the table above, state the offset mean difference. 36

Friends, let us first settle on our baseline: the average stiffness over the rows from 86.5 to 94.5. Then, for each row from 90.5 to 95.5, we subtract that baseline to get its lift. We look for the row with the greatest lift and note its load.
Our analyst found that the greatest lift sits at 95 N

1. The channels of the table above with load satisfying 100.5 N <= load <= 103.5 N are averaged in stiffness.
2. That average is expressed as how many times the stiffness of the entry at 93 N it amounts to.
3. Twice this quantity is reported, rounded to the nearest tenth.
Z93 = 6.2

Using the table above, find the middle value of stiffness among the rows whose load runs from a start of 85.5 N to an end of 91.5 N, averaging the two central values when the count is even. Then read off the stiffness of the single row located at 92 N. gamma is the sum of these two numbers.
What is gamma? 155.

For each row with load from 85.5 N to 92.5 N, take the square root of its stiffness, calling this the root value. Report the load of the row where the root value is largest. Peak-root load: 87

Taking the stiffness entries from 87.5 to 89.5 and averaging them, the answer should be 94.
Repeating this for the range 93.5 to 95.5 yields 68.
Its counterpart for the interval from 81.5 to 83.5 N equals 106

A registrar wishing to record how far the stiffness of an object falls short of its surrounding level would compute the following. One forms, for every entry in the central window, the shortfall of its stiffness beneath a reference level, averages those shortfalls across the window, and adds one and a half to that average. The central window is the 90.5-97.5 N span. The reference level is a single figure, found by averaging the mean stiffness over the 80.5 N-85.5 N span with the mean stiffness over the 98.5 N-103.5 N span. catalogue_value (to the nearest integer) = 59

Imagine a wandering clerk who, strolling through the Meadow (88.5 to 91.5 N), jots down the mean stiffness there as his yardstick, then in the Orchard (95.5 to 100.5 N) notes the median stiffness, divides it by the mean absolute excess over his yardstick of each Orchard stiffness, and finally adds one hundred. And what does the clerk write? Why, 103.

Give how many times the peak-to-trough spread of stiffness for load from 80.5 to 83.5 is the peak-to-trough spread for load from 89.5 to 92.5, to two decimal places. 0.31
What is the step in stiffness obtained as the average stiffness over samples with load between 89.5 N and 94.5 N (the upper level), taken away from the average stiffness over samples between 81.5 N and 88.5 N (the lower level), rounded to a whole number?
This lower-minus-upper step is 33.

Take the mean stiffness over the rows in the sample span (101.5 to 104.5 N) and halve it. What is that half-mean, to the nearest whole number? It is 88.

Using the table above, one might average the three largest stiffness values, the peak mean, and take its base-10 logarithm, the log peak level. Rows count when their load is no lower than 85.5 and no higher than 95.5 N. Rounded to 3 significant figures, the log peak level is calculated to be 2.00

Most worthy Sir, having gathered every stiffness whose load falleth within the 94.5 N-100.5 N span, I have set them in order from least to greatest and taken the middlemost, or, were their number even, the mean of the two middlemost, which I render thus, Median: 134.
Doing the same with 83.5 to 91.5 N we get 99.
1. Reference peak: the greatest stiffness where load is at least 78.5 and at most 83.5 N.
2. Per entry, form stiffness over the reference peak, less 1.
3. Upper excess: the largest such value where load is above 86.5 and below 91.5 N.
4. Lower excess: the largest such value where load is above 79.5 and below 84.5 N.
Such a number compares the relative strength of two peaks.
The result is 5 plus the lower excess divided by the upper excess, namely 5.3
